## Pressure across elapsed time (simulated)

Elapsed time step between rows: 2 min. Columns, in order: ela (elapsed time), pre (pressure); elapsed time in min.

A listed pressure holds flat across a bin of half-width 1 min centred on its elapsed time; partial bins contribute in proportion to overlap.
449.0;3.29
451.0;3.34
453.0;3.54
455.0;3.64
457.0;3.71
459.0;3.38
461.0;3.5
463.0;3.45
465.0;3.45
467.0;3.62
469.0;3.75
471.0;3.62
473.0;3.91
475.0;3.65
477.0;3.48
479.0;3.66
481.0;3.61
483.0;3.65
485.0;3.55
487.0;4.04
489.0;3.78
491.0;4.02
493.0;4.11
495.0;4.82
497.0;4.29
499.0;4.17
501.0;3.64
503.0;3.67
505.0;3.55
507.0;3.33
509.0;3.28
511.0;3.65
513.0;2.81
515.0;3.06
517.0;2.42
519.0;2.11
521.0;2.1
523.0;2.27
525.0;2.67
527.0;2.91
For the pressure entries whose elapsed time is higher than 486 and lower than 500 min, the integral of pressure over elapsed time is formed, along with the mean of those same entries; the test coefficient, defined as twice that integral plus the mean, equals 121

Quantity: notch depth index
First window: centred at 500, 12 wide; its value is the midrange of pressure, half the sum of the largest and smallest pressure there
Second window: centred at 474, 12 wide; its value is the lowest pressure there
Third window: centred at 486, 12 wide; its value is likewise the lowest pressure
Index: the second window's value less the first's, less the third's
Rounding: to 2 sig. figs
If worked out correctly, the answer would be -4.3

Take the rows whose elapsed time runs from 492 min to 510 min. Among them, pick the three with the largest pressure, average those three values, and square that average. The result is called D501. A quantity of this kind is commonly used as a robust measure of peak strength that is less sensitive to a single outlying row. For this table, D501 20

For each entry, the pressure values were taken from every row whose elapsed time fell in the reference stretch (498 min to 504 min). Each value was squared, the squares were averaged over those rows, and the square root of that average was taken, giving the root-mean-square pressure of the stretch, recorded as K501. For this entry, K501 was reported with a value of 3.83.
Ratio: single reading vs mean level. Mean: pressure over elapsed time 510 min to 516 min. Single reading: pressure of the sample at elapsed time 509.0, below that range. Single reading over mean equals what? 1.0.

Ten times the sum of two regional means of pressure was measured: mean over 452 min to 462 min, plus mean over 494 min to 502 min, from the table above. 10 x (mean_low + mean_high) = 78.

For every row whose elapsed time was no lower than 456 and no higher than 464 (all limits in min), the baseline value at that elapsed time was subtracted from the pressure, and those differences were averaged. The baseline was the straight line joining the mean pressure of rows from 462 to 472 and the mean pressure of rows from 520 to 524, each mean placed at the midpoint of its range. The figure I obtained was -0.25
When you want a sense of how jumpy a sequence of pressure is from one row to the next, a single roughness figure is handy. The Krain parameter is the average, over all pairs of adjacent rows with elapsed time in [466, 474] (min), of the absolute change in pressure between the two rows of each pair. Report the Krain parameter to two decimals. 0.18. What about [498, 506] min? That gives 0.23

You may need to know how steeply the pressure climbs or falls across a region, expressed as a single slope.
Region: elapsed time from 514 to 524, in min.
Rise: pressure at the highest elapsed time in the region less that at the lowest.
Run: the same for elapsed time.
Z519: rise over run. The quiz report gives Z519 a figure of -0.10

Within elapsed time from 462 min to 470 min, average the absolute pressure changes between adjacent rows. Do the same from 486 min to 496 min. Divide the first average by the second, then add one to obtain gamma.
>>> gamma 1.3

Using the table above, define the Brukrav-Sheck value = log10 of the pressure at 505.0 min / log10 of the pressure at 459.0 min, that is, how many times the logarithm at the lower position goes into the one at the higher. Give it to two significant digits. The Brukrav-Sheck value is 1.0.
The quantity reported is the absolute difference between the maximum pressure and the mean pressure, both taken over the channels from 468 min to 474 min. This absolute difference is 0.15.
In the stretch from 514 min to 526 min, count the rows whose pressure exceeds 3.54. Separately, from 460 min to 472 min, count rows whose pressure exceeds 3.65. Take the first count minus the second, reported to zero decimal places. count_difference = -1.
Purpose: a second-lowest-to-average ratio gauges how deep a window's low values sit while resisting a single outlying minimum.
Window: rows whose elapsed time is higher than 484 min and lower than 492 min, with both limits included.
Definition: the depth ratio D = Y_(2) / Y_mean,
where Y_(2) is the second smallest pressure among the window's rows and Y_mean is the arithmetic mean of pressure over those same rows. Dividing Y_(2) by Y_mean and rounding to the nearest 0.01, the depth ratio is 0.98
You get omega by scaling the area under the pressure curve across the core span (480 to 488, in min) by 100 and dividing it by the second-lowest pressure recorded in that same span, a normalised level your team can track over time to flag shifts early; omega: 823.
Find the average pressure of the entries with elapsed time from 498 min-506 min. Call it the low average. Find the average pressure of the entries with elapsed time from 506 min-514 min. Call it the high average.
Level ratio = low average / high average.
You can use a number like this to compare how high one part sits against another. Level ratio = 1.15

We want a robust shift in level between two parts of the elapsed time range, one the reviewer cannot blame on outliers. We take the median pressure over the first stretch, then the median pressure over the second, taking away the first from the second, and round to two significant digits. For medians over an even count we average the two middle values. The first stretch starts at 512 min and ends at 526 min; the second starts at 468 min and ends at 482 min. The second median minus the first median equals 1.2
